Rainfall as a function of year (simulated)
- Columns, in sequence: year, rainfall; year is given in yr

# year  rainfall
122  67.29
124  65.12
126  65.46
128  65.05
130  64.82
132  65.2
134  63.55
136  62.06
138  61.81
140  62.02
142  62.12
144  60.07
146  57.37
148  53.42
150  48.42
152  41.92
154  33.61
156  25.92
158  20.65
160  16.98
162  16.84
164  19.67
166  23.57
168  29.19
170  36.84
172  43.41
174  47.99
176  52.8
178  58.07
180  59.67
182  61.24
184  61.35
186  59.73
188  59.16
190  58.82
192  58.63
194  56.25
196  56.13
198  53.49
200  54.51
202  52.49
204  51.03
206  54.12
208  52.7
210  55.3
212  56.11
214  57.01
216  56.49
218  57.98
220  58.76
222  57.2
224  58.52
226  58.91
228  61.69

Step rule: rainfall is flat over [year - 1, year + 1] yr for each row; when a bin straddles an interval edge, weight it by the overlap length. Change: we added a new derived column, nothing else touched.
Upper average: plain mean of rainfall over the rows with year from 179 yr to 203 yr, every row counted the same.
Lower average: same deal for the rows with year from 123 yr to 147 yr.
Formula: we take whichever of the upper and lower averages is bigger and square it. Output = 3955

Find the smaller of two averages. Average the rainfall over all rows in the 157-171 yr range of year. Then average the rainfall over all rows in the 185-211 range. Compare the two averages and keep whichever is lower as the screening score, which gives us 23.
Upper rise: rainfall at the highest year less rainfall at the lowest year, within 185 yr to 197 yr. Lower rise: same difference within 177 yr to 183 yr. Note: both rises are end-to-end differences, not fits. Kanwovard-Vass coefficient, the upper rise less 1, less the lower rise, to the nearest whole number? -8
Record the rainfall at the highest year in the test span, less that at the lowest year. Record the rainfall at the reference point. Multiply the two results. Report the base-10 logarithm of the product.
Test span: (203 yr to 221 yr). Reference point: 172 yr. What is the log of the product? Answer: 2.5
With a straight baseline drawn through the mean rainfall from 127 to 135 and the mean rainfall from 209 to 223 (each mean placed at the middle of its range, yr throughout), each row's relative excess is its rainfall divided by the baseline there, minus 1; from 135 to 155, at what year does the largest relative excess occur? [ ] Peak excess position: 142 yr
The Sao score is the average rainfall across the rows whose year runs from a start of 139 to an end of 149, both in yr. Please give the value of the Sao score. 59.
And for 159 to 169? 21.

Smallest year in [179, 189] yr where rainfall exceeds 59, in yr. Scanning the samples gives 180 yr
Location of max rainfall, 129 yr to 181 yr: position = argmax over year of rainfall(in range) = 132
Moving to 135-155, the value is 142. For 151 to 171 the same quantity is 152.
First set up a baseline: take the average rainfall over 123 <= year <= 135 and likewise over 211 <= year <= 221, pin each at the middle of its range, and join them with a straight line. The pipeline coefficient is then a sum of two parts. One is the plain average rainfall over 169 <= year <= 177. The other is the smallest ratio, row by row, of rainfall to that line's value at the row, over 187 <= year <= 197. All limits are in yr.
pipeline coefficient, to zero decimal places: 46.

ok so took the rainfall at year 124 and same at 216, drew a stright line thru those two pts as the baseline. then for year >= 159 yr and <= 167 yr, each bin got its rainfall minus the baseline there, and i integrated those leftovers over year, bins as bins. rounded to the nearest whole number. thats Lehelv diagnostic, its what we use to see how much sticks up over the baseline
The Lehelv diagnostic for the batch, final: -338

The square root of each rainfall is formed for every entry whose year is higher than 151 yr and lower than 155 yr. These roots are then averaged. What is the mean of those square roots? 6.1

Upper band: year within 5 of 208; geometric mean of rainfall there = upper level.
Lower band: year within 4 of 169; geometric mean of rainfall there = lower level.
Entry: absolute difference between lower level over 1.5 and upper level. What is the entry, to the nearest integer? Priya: 32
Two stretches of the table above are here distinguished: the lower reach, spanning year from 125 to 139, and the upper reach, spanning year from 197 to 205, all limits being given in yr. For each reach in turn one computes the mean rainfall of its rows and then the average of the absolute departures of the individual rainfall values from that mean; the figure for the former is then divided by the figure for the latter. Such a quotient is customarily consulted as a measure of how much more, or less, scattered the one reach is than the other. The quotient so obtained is 1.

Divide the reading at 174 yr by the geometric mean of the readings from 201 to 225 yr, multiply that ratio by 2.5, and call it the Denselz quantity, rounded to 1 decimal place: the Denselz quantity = 2.2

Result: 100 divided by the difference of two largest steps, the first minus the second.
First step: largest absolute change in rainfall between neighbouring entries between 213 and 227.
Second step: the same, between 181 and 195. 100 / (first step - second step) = -122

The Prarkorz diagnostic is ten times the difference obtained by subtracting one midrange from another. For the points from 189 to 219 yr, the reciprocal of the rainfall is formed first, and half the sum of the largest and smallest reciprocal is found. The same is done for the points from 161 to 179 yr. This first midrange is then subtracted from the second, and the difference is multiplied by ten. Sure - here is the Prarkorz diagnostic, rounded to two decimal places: 0.20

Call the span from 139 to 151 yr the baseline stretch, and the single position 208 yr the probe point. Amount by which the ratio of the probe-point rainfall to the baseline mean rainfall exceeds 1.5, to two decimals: -0.58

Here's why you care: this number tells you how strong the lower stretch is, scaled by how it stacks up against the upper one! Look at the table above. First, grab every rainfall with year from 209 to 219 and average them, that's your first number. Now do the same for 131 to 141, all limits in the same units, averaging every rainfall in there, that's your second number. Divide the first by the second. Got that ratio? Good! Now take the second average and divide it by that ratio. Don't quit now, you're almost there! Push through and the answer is 70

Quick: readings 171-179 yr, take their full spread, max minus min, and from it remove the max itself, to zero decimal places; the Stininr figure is -43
